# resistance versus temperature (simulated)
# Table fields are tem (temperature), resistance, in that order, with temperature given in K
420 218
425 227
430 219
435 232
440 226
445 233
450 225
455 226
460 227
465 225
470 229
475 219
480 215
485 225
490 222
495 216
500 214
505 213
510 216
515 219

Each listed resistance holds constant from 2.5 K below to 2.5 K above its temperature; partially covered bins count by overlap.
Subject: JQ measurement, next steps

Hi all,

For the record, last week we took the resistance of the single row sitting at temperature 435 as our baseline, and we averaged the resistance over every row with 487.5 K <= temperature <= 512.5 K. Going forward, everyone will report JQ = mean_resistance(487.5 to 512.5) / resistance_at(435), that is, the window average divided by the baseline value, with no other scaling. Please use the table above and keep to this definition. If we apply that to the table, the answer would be 0.93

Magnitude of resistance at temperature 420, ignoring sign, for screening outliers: 218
